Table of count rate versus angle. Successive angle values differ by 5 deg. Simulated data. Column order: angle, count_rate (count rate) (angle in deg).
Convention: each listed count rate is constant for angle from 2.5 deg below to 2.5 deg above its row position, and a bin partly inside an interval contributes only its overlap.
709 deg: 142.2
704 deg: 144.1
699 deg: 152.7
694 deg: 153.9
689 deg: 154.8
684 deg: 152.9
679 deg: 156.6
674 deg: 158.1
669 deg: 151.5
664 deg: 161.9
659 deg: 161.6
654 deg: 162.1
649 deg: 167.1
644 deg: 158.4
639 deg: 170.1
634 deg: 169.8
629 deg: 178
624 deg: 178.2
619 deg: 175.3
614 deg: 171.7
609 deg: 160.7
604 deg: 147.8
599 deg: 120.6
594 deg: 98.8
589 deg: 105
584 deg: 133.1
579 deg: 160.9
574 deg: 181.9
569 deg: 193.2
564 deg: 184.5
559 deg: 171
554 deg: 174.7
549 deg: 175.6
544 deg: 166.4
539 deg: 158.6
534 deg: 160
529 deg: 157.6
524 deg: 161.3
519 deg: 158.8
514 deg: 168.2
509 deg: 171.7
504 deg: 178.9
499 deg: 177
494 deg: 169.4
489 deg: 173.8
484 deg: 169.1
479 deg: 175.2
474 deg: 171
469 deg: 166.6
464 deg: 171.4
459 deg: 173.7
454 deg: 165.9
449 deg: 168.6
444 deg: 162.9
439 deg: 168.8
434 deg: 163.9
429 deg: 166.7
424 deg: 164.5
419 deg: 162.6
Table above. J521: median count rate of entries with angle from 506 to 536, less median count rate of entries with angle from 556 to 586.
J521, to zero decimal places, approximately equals -16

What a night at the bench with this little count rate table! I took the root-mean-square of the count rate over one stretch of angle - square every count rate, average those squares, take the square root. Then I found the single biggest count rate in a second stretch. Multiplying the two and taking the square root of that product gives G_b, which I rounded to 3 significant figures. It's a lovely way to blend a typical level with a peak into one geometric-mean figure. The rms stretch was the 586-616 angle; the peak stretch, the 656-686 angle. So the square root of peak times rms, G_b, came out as 149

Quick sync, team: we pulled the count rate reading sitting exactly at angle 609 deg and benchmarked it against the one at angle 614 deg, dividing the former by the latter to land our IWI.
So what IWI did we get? 0.94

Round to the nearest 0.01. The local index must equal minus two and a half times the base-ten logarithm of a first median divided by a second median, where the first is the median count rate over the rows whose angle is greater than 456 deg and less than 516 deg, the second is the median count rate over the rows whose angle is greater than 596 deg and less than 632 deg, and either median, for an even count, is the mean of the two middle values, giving 0.00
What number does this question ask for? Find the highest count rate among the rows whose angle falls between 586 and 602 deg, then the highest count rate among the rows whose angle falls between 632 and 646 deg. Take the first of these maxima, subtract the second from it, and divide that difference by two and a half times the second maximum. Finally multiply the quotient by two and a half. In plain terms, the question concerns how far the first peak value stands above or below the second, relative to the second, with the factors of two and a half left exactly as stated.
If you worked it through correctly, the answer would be -0.29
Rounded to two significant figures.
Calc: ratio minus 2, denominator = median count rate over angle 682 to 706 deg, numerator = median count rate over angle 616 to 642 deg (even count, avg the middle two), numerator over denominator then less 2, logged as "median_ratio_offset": -0.85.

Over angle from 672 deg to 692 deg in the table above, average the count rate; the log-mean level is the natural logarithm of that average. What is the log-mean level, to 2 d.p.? 5.05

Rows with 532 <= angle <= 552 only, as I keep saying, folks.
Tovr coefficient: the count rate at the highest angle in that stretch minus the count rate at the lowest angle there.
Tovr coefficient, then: 16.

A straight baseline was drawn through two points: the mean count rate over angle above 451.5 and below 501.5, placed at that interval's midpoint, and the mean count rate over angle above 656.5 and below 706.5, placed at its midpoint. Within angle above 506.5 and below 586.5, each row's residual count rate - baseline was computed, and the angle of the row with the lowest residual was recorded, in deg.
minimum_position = 584 deg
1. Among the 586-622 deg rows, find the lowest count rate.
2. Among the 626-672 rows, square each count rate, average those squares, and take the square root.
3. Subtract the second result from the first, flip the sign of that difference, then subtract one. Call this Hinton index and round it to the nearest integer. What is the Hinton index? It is 65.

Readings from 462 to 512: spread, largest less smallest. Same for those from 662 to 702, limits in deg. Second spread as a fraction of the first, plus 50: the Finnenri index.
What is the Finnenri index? 50.8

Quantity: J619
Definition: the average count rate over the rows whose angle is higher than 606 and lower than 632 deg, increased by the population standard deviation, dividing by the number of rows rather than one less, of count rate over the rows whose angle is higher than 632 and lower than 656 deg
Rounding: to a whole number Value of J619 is 177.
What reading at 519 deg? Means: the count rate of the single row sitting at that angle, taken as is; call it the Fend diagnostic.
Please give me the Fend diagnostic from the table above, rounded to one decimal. 158.8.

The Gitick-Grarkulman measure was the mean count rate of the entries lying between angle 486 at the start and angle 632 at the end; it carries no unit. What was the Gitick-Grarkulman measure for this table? 163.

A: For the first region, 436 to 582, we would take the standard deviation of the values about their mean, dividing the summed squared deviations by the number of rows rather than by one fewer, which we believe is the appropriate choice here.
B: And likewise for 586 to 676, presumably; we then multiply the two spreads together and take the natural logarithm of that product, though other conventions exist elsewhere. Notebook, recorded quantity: 5.22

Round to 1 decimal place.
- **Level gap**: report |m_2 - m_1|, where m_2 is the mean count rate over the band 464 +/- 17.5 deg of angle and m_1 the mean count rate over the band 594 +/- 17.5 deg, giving 37.9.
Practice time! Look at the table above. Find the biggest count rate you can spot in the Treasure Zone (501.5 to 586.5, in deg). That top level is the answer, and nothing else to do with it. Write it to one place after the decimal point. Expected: 193.2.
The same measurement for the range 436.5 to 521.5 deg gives 178.9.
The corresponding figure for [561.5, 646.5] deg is 193.2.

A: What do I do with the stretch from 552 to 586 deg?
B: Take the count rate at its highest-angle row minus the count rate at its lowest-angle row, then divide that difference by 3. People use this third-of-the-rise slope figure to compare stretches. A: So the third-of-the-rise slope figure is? -14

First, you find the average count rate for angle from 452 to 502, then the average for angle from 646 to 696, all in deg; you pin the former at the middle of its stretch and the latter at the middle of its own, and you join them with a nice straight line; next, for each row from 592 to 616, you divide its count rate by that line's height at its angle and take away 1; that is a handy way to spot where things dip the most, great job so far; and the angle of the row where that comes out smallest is 594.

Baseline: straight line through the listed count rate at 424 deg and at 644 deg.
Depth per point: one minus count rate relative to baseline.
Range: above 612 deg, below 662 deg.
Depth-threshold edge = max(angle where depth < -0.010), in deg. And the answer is 659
